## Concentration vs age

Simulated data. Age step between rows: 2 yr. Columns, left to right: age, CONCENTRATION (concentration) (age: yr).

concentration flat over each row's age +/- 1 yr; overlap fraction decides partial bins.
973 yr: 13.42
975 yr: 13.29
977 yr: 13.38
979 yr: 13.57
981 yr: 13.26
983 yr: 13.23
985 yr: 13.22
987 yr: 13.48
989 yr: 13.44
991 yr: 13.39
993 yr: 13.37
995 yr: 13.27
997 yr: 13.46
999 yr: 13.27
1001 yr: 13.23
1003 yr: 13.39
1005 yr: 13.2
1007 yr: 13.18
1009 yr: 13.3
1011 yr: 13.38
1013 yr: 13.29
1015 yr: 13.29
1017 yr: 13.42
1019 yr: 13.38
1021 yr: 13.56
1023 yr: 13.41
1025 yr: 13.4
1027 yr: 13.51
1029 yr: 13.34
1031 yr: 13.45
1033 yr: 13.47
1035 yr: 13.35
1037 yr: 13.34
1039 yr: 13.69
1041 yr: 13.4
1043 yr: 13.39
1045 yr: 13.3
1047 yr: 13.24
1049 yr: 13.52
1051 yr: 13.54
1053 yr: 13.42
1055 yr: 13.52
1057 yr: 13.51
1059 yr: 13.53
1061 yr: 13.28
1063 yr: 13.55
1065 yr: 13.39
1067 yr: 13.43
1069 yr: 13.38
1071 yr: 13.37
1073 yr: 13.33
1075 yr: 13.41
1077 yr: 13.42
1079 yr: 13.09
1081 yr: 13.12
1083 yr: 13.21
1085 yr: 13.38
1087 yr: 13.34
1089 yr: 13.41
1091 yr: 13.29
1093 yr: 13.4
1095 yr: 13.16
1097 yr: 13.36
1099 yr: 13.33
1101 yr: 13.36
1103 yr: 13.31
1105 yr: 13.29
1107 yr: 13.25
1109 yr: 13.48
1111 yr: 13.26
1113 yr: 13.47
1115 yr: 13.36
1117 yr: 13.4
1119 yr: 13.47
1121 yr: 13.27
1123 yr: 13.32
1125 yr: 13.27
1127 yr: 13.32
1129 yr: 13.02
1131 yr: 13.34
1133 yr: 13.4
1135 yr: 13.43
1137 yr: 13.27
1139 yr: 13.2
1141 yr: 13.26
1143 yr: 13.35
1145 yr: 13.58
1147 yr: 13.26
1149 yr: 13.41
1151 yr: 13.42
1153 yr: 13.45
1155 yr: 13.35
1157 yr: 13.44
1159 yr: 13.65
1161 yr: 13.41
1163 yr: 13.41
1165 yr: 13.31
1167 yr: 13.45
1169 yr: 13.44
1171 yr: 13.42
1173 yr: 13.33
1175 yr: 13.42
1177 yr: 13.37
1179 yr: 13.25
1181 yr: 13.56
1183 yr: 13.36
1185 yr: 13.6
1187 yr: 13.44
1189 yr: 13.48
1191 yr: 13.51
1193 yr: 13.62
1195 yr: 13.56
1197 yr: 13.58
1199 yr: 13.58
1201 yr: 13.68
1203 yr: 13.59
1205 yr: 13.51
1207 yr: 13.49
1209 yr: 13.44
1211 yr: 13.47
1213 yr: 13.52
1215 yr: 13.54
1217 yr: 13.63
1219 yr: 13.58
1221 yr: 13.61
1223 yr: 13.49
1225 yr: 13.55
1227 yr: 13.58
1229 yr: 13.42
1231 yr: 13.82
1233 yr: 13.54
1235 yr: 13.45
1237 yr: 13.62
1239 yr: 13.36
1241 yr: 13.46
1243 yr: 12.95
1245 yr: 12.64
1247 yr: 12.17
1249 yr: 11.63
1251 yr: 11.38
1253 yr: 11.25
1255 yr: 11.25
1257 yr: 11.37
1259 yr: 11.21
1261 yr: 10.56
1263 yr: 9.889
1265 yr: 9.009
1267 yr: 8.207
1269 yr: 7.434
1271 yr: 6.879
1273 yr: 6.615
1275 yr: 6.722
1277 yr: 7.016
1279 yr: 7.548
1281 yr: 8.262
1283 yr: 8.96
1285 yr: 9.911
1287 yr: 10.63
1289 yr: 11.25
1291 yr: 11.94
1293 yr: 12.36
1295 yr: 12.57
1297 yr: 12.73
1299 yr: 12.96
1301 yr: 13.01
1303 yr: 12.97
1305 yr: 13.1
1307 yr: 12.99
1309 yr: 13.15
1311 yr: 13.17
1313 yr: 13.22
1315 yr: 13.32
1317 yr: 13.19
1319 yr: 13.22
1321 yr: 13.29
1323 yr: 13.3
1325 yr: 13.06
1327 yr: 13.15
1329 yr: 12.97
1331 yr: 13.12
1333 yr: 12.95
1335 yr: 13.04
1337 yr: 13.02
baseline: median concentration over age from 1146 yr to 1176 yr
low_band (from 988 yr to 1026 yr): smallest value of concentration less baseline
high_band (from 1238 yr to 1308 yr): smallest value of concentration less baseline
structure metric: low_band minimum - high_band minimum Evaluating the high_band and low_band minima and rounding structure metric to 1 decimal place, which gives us 6.6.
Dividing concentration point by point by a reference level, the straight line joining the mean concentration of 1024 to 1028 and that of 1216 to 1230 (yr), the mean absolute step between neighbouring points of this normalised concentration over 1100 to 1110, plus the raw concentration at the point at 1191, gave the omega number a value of 13.5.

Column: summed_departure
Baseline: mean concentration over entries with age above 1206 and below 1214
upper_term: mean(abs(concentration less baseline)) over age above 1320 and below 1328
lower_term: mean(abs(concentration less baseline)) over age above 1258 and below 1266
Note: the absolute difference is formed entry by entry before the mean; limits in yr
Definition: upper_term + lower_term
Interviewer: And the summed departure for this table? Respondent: 3.59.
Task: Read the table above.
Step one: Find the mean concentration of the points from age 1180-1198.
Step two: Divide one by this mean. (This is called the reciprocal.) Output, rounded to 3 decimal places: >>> 0.074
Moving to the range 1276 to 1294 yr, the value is 0.102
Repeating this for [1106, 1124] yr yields 0.075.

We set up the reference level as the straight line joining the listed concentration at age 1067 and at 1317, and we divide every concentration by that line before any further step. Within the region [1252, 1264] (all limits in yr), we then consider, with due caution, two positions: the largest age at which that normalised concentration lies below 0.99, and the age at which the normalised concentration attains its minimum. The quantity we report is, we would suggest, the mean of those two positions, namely 1263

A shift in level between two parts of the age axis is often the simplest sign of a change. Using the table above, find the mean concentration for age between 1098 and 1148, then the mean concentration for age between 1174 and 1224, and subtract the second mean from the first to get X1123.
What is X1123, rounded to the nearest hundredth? -0.18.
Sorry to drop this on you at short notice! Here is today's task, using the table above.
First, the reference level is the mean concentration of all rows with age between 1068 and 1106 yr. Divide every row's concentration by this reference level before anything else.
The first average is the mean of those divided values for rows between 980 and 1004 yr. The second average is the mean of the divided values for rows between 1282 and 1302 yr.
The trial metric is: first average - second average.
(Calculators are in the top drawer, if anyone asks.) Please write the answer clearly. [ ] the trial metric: 0.128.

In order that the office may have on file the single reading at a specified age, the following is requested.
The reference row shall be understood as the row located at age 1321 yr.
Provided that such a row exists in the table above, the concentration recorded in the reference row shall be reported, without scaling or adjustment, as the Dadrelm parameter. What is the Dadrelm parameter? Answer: 13.29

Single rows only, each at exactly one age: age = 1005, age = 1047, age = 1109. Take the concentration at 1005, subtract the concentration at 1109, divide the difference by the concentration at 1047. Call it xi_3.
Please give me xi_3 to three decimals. -0.021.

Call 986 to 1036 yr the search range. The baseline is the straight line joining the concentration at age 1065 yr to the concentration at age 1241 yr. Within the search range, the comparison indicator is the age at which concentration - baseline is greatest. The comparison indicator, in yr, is 1021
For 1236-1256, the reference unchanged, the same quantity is 1237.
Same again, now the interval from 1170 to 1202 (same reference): 1201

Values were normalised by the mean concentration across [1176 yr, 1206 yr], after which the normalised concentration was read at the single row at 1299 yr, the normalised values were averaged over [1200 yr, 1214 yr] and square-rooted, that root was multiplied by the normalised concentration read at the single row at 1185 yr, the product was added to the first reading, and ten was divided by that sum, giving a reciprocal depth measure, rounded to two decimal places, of 5.09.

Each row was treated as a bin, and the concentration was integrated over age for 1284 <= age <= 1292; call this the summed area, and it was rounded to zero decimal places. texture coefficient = 87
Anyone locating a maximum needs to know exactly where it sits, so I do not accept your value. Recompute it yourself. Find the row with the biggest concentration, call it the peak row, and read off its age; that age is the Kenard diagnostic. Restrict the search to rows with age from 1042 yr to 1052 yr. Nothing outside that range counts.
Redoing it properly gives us 1051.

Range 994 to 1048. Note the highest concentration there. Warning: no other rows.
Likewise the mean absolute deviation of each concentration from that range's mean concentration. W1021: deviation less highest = -13.6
